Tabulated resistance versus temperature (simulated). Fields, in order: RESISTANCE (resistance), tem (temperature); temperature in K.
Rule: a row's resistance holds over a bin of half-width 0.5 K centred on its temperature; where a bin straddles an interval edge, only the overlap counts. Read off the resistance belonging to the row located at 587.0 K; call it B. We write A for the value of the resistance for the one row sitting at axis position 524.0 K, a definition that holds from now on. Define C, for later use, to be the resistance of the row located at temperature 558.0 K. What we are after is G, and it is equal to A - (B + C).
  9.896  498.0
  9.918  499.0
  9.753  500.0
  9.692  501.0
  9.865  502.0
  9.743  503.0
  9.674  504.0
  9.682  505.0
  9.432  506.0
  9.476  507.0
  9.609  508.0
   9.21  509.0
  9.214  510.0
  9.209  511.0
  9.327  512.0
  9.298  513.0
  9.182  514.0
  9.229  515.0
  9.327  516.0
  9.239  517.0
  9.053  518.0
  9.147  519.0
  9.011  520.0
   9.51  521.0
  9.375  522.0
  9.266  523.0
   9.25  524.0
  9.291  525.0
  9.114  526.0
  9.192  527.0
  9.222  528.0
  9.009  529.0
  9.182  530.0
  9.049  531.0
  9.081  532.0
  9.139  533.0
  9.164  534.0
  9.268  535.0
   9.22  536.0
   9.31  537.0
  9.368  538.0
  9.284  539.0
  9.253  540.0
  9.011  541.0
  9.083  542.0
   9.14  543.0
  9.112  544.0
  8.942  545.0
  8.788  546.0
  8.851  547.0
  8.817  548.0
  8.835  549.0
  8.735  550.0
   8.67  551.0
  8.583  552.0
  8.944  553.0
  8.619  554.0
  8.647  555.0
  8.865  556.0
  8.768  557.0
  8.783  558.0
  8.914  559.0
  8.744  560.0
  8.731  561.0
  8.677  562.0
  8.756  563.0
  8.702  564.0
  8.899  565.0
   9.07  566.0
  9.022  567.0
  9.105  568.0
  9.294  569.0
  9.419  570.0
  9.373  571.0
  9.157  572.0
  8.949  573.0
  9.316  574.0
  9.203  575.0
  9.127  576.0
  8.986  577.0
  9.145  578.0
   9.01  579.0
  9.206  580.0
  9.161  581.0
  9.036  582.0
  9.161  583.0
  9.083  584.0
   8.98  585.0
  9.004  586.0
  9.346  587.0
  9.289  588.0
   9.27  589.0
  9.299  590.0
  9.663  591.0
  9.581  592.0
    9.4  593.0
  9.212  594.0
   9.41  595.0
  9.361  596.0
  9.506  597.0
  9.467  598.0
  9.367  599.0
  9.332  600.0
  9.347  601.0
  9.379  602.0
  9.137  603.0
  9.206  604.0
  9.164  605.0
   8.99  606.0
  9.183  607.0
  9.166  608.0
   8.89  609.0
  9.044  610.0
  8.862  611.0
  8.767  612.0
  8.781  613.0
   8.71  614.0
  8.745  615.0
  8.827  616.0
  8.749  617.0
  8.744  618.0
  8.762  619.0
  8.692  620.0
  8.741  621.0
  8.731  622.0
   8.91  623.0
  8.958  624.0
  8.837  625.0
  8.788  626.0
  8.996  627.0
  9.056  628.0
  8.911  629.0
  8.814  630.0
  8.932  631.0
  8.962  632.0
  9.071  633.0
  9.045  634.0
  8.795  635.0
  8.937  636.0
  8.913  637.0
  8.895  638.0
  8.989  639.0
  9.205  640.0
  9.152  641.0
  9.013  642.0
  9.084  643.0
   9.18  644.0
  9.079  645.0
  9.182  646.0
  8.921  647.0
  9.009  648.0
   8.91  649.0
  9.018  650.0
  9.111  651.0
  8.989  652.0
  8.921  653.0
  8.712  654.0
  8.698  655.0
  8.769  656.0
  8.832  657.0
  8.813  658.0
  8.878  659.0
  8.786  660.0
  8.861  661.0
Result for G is -8.9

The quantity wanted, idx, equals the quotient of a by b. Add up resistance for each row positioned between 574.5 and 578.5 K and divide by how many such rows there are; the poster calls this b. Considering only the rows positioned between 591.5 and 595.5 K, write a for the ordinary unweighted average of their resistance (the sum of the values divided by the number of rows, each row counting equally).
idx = 1.03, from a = 9.40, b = 9.12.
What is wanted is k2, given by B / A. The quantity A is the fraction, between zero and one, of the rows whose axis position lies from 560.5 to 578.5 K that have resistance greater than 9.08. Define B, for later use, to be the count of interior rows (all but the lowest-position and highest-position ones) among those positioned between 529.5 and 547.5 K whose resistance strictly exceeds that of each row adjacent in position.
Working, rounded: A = 0.50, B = 3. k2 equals 6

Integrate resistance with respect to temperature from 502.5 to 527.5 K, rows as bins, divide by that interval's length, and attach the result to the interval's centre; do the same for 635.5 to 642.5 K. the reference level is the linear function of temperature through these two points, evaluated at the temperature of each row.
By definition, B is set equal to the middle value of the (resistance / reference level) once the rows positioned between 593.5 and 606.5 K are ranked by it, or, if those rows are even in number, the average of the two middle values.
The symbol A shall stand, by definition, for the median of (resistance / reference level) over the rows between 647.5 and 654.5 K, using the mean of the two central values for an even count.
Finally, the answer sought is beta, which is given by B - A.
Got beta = 0.03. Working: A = 1.00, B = 1.03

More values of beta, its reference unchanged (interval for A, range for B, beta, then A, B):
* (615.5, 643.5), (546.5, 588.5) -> -0.01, 0.99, 0.98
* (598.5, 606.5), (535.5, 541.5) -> -0.02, 1.02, 1.00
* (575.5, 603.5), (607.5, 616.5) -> -0.04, 1.02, 0.97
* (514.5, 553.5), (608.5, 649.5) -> 0.00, 0.99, 0.99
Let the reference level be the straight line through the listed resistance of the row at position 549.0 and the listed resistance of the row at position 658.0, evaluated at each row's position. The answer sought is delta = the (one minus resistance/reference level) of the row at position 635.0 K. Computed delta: 0.00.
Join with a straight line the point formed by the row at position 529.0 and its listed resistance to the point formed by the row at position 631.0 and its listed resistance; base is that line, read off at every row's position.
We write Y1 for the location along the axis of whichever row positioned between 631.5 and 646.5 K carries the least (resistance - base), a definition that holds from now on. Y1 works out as 635.0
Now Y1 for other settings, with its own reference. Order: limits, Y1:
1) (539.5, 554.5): 552.0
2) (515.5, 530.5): 520.0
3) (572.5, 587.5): 573.0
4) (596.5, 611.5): 611.0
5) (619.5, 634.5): 620.0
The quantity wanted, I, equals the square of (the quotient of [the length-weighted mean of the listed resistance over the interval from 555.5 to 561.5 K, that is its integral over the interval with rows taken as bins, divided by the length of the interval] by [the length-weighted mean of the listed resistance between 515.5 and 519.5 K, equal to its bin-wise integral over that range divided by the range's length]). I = 0.92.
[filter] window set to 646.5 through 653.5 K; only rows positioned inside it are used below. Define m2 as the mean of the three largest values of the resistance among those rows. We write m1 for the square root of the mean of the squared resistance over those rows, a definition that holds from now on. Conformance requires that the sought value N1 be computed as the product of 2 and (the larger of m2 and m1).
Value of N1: 18.1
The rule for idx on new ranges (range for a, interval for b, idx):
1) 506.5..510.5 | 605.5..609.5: 1.04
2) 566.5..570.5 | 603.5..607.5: 1.01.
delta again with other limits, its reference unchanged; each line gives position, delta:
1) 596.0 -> -0.06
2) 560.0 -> 0.01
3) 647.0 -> -0.01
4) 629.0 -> -0.01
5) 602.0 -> -0.06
